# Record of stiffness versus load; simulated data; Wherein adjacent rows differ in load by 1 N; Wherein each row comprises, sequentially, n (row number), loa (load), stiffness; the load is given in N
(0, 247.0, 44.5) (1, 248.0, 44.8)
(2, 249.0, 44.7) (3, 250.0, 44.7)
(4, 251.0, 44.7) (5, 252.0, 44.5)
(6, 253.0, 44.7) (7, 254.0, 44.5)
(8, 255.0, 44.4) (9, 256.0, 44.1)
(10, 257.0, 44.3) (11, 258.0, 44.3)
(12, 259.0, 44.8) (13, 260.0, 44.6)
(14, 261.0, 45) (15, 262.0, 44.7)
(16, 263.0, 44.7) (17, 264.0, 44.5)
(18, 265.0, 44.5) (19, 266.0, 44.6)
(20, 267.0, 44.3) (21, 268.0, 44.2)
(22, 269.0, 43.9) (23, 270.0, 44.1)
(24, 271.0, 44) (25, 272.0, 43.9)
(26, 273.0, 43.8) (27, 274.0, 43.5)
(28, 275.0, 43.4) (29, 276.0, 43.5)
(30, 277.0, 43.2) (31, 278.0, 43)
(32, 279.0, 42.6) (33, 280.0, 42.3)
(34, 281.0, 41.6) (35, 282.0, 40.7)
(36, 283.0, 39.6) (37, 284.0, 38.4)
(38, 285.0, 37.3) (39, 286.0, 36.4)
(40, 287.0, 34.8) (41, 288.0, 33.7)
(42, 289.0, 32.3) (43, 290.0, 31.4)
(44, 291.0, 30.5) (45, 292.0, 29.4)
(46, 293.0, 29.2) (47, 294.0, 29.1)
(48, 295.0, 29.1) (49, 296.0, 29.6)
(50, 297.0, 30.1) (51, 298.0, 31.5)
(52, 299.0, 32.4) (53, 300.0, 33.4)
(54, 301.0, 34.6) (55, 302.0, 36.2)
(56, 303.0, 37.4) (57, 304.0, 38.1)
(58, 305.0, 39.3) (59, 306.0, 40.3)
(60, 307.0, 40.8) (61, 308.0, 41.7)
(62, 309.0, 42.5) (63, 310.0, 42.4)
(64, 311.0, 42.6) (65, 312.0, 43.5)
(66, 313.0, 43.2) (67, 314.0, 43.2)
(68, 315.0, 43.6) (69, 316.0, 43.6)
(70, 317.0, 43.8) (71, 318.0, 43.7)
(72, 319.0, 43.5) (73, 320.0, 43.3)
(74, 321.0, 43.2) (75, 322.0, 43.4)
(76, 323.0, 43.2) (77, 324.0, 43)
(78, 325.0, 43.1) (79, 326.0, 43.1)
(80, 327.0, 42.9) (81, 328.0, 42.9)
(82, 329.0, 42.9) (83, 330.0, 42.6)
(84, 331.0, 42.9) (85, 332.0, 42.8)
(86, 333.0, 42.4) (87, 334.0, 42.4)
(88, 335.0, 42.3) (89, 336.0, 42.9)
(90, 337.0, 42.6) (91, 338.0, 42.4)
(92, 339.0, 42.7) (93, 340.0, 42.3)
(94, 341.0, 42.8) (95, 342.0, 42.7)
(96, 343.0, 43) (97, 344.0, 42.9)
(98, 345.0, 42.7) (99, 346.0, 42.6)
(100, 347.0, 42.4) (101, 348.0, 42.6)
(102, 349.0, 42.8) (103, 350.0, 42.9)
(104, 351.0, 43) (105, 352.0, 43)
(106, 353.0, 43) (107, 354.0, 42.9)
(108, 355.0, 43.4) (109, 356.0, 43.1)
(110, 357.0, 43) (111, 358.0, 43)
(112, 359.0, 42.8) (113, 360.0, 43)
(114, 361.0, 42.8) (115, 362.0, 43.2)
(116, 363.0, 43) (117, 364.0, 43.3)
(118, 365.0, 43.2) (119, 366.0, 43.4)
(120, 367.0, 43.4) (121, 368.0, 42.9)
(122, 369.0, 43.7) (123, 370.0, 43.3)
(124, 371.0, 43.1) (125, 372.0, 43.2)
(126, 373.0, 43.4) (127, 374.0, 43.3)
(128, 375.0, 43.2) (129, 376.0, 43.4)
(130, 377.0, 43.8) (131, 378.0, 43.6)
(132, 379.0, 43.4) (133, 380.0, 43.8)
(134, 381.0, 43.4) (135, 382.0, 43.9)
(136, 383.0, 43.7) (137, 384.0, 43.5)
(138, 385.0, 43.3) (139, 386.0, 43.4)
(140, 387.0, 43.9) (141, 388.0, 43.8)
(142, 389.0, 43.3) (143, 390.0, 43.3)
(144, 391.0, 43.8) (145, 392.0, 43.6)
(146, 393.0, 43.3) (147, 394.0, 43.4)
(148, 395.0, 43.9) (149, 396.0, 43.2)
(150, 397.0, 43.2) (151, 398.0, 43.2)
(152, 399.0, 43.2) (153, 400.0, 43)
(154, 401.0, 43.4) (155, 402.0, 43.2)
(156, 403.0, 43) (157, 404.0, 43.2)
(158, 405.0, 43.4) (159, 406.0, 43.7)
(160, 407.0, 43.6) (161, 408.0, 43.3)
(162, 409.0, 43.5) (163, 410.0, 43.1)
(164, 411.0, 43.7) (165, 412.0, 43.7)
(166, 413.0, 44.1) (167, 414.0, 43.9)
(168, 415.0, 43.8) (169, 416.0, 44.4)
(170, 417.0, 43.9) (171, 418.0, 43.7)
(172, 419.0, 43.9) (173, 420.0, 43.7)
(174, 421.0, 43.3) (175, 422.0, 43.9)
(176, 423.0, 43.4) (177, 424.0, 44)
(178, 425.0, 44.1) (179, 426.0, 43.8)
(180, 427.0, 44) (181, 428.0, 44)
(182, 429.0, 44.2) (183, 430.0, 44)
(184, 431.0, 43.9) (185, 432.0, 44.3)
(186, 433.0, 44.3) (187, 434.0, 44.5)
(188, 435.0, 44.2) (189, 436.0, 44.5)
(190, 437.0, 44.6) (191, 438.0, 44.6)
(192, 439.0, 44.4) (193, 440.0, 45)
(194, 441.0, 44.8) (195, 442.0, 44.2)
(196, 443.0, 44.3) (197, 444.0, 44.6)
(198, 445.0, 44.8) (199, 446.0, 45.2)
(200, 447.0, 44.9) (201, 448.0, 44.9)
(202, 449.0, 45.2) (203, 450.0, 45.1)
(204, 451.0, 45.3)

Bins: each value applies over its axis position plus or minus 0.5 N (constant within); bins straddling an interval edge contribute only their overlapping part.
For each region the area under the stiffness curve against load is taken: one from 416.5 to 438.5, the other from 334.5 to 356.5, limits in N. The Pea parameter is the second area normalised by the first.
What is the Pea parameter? 0.971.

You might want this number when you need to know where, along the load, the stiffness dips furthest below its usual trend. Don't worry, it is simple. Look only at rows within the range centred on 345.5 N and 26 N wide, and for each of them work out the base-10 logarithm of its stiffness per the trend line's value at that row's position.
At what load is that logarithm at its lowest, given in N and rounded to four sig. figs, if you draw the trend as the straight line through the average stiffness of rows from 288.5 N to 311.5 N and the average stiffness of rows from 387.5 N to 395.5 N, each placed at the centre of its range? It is 358.0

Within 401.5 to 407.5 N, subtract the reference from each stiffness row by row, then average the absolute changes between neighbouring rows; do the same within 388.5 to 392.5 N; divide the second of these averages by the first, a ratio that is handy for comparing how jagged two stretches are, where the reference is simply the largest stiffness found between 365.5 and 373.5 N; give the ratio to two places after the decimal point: 1.17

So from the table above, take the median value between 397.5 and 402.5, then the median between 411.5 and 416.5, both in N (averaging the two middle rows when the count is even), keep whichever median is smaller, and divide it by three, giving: 14.4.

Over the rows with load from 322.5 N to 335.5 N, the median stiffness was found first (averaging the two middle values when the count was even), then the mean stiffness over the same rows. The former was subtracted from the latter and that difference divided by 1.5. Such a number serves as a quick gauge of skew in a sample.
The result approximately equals -0.06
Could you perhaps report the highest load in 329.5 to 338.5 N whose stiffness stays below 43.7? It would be 338.0 N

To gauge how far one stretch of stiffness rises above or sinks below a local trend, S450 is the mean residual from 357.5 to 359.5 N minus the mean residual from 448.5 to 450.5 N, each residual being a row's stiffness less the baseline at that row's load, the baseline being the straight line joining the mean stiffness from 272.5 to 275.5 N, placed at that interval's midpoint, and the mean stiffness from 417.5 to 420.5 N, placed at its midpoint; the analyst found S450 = -2.1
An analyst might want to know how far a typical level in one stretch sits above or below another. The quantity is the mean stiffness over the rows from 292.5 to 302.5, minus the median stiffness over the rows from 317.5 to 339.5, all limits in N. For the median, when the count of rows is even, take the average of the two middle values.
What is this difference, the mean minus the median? -11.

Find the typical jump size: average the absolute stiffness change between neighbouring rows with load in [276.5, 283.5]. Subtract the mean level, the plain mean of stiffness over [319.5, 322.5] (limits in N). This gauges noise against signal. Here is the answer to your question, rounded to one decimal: -42.7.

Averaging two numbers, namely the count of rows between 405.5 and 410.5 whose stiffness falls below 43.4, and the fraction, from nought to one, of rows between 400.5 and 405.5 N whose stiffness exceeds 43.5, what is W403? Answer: 1.00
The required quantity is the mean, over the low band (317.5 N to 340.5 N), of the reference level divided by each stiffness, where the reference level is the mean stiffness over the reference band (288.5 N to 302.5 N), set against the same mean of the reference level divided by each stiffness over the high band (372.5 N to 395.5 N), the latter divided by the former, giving 0.99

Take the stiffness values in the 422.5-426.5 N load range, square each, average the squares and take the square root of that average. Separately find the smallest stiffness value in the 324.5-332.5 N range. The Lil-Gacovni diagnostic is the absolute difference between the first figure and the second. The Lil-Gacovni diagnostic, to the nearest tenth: 1.2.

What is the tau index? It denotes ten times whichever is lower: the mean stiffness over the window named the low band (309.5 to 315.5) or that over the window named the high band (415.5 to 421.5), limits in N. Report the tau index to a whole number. 431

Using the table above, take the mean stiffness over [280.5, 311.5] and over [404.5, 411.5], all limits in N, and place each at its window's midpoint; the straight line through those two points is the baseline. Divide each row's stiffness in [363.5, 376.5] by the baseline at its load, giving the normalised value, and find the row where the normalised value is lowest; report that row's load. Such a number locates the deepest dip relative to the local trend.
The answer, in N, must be 375.0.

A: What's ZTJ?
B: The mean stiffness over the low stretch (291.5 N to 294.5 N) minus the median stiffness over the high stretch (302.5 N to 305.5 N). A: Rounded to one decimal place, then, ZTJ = -8.9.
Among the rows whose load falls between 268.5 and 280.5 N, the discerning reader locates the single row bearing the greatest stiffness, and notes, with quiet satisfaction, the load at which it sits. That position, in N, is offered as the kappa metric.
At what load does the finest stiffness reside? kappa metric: 270.0 N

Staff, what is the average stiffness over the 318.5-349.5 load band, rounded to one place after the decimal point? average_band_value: 42.8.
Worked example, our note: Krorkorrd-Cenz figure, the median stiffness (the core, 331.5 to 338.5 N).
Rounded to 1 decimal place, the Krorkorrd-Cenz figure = 42.4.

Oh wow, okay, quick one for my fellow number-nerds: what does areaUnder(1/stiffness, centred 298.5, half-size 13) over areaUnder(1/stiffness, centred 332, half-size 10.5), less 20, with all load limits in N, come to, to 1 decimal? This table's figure -18.5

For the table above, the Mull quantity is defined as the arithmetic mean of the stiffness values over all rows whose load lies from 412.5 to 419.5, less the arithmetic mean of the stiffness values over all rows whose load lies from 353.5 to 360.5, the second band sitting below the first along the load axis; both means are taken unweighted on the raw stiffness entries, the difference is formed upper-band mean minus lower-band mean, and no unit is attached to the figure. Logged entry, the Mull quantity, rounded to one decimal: 0.9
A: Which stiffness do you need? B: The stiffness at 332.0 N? 42.8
